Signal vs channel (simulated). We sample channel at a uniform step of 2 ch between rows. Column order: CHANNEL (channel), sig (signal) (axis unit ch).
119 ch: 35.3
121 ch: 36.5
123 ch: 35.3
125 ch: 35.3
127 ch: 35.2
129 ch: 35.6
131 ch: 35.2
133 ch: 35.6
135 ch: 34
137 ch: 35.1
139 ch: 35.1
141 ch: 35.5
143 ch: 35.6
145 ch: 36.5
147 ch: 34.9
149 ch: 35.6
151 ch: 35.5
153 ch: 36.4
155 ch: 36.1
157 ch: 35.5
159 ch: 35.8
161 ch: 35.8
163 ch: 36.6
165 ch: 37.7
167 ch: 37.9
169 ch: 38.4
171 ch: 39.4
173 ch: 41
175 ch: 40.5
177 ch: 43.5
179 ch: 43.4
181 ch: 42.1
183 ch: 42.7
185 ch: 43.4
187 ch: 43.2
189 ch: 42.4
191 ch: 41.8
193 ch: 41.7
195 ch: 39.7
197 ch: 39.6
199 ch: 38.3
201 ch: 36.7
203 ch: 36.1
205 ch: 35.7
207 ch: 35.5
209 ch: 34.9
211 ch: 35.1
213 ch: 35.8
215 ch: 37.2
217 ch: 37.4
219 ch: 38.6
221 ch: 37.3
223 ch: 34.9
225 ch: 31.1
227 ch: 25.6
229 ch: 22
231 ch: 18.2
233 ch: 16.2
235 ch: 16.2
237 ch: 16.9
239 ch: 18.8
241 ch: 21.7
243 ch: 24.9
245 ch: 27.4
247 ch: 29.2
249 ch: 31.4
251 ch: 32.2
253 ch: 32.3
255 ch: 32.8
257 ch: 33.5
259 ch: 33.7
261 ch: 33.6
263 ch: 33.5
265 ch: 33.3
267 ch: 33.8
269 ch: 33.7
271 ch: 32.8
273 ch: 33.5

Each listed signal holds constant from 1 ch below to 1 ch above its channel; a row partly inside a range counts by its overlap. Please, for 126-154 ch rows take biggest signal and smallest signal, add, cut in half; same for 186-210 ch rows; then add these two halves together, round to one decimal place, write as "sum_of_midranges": 74.3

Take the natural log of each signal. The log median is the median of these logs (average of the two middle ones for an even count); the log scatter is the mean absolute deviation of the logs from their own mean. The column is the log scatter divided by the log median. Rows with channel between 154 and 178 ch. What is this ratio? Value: 0.014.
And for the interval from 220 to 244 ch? 0.079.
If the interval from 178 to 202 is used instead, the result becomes 0.012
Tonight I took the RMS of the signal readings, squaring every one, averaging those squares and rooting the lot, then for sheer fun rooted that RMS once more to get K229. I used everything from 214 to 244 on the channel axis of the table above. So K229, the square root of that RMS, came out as 5.3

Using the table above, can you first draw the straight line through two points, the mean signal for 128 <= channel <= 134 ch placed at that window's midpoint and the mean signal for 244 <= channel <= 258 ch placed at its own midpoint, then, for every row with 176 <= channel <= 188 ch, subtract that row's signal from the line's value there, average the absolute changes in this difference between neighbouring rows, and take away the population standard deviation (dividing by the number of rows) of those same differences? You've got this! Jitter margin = 0.06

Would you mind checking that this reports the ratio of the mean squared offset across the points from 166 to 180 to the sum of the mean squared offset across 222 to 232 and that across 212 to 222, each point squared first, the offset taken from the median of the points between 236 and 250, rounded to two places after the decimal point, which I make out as 1.30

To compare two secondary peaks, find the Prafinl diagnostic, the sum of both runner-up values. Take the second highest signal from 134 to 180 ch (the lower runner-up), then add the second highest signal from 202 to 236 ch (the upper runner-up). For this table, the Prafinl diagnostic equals 81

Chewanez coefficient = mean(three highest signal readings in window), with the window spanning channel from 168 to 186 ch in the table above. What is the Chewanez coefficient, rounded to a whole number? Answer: 43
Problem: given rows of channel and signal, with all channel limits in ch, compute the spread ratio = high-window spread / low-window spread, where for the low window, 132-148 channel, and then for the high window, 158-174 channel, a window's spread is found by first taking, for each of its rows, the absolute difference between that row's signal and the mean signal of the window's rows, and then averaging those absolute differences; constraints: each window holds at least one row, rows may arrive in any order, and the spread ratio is 2.6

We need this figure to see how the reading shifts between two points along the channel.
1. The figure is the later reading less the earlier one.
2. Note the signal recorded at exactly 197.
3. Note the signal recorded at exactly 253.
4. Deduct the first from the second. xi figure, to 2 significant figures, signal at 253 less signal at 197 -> -7.3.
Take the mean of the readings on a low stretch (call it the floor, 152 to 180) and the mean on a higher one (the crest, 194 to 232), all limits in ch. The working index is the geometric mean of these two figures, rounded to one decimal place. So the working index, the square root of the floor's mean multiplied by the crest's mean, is 36.2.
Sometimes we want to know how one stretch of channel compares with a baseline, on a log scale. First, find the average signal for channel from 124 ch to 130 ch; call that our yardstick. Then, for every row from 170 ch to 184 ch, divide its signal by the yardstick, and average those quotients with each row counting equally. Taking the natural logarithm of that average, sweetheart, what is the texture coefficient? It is 0.17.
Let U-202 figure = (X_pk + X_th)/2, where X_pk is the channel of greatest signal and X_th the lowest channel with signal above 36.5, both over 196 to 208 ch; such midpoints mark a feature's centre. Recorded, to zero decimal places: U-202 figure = 197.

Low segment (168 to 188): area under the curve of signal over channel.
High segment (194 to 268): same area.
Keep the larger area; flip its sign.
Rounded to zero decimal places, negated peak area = -2302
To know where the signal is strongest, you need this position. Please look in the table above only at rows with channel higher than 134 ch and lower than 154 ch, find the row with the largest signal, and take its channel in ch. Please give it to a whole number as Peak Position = 145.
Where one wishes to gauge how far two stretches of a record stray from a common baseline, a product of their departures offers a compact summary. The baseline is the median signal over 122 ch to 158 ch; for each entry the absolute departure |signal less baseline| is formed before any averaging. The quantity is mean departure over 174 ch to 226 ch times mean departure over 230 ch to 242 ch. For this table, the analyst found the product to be 66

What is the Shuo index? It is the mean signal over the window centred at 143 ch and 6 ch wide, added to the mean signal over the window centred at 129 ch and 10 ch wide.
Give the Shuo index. 71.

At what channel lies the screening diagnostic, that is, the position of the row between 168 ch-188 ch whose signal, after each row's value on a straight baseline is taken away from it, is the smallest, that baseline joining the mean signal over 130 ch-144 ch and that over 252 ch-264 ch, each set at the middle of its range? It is 169 ch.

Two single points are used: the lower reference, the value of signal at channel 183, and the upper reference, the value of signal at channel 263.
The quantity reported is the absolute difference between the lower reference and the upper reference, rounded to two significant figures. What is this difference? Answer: 9.2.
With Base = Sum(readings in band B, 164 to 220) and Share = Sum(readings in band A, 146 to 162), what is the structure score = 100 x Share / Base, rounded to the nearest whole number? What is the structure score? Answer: 26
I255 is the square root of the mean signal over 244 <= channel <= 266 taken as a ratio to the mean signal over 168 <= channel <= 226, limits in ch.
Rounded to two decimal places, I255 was 0.91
